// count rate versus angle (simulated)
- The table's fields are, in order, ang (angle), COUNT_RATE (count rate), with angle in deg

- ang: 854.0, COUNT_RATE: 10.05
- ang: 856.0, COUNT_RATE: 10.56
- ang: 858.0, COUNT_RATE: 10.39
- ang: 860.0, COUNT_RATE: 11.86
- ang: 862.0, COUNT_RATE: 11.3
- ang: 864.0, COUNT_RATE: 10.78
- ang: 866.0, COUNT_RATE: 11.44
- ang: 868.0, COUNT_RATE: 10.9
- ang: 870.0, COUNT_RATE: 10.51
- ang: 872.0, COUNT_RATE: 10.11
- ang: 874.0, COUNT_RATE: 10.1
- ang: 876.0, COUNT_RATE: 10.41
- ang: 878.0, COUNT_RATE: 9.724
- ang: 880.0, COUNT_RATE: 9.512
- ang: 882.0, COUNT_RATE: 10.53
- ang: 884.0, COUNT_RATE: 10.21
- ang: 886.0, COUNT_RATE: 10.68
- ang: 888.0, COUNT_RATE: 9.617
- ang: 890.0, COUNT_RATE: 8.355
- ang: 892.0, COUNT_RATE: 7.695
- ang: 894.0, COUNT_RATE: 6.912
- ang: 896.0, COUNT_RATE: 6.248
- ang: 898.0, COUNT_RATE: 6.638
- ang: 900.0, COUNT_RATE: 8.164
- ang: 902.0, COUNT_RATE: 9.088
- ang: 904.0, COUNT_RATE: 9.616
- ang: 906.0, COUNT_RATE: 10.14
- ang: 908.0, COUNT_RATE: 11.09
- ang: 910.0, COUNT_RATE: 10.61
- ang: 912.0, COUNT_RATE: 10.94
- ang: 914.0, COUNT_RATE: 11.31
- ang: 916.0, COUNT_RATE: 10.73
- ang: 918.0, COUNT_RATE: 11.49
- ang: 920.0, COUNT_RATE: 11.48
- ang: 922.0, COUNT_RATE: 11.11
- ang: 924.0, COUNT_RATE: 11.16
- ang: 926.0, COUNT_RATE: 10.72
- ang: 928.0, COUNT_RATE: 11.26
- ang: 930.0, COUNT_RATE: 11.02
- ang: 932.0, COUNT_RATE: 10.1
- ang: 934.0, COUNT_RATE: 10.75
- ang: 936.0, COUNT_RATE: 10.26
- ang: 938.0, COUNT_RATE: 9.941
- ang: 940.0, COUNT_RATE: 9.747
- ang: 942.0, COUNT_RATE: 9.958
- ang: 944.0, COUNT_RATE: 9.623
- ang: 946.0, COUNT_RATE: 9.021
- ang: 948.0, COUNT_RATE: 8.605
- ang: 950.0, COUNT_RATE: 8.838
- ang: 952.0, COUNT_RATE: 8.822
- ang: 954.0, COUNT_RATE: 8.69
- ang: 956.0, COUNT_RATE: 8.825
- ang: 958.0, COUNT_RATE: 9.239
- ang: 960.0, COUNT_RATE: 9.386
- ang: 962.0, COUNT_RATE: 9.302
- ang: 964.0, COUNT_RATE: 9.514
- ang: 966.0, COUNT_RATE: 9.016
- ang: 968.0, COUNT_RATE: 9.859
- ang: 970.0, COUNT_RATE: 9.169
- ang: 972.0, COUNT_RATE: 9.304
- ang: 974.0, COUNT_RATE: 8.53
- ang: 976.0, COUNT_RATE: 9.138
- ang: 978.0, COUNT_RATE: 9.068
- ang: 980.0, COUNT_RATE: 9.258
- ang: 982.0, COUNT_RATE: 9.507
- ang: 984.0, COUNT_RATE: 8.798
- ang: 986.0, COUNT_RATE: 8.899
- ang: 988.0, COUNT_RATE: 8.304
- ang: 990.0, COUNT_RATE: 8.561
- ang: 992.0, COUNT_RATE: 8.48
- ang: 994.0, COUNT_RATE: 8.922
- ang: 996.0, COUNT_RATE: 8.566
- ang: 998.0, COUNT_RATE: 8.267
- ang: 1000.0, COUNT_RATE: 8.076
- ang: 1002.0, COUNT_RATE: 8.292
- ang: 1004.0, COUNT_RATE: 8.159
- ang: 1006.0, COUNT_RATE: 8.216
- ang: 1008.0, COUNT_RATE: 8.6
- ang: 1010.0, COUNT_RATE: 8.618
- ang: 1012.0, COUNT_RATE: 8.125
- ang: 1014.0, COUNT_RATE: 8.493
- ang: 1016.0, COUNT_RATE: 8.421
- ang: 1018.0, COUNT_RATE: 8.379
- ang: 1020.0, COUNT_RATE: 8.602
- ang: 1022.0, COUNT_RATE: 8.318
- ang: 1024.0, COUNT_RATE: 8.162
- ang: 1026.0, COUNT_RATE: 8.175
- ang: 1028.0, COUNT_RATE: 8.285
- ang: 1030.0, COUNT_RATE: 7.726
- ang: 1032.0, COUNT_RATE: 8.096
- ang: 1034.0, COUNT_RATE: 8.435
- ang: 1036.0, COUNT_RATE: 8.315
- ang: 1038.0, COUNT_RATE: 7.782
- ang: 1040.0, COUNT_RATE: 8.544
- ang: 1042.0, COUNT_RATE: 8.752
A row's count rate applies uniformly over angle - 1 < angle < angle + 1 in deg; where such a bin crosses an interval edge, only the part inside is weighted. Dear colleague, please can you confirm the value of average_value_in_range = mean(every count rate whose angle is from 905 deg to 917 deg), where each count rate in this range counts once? 10.8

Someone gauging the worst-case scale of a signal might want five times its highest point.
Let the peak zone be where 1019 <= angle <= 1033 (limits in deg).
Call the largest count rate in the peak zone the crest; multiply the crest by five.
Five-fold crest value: 43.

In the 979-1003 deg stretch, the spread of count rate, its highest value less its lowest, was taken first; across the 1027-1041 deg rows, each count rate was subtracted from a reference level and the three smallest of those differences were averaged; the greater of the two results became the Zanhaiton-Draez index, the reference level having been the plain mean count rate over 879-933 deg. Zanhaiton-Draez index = 1.4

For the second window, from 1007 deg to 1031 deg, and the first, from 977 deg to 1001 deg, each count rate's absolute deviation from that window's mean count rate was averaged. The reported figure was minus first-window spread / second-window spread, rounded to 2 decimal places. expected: -1.81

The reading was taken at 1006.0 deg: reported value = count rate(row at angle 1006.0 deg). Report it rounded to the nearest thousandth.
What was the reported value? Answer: 8.216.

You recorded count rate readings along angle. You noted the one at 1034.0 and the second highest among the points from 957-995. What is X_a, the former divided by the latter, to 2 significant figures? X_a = 0.89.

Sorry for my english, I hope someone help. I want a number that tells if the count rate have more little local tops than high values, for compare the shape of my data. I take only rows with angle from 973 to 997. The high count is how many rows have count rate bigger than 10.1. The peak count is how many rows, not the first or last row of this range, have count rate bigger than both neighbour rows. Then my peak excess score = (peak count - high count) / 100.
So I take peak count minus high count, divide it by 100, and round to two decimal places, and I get 0.05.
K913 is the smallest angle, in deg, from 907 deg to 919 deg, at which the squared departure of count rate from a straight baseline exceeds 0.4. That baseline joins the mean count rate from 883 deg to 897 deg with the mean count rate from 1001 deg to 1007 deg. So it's 908.0 deg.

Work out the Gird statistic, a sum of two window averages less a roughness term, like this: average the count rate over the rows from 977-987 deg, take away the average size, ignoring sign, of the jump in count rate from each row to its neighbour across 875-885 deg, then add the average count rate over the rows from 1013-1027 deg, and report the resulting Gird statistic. 16.9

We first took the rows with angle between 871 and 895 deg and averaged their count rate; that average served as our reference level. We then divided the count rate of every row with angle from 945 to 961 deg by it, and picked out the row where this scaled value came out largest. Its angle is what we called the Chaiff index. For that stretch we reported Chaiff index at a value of 960.0 deg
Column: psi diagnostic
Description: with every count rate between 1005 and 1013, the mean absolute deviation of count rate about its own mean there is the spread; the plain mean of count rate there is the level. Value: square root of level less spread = 2.86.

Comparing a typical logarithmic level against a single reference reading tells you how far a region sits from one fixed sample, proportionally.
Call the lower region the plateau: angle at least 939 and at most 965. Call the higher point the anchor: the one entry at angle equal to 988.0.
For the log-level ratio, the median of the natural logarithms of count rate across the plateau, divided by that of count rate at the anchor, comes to 1.05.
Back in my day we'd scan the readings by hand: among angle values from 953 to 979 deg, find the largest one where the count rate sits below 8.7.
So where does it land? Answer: 974.0 deg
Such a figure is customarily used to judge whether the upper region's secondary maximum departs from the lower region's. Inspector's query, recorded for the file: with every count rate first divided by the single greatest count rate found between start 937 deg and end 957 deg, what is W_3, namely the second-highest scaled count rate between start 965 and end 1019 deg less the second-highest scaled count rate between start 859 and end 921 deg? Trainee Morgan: -0.20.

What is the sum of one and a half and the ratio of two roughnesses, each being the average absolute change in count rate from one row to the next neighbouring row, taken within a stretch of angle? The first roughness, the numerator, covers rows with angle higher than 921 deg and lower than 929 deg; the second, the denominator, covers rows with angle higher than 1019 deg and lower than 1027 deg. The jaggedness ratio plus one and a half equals 3.8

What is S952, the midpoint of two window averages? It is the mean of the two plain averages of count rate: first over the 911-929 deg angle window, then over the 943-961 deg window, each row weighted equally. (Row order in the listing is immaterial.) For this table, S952 10.1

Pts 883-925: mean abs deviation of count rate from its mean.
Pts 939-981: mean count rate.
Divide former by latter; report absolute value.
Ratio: 0.153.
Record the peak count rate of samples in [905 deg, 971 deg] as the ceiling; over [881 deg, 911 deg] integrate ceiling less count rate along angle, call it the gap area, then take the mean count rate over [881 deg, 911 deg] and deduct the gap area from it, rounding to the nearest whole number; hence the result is -64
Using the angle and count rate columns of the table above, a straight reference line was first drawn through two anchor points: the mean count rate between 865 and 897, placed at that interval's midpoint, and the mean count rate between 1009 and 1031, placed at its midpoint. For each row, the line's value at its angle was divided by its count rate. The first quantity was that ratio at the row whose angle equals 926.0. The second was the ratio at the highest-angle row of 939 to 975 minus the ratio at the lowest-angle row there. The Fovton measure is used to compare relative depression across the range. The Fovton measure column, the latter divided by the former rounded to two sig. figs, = 0.11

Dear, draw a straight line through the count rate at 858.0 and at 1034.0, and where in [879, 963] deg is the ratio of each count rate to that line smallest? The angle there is 896.0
